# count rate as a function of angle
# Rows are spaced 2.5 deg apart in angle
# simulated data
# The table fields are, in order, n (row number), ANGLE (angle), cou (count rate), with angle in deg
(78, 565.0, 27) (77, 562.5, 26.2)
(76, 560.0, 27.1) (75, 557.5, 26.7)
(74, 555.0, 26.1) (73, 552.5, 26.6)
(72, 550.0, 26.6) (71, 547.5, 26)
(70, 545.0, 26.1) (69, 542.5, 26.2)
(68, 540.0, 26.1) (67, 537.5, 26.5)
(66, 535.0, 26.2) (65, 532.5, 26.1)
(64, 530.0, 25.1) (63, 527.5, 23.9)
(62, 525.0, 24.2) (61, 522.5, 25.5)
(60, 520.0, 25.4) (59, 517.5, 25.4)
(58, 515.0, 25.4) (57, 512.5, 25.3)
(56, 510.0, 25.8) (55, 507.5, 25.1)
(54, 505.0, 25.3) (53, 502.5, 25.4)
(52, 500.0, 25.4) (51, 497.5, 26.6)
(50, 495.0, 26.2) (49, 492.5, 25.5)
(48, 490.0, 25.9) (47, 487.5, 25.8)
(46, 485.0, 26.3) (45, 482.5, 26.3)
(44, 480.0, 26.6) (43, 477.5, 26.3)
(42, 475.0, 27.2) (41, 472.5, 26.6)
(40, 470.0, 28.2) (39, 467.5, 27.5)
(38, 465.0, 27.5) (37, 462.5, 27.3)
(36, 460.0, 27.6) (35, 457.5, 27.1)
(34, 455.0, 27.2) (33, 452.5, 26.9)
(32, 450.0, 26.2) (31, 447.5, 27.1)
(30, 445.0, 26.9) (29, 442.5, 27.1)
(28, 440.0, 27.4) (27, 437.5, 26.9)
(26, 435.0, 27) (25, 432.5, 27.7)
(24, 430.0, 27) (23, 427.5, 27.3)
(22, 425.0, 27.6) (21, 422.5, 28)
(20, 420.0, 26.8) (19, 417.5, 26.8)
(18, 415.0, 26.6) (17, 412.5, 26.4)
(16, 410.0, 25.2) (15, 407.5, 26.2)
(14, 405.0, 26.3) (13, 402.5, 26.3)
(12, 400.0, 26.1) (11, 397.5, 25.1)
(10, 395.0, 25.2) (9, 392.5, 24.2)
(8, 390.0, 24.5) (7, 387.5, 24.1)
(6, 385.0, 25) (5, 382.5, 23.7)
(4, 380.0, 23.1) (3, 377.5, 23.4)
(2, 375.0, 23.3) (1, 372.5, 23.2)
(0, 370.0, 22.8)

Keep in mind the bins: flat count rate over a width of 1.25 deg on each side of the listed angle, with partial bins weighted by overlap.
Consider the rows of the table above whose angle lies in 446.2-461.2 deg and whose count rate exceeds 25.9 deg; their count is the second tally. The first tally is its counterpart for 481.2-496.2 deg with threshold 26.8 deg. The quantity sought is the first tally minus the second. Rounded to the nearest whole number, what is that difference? -6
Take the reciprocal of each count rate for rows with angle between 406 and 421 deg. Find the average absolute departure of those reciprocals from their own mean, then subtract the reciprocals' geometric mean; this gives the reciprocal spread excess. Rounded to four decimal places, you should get -0.0374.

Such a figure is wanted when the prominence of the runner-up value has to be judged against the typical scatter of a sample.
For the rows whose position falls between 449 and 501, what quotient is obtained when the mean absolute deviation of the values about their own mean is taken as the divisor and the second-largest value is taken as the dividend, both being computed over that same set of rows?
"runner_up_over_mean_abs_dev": 45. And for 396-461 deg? 53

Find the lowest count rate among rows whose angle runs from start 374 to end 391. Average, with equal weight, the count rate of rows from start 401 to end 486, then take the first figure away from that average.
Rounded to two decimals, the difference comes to 3.82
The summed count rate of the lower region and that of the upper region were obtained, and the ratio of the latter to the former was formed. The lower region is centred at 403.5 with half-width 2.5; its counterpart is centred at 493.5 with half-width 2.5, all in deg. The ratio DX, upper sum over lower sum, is 0.98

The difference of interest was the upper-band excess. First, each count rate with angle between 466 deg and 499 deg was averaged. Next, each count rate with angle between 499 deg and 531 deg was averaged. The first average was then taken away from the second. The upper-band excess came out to -1.4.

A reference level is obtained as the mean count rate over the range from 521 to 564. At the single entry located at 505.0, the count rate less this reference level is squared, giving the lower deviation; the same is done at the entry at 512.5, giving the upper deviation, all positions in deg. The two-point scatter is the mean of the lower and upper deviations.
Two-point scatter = 0.43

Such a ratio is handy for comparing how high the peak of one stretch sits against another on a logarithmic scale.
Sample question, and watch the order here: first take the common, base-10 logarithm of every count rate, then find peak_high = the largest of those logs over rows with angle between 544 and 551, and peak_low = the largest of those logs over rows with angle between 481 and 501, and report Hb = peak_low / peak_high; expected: 1.00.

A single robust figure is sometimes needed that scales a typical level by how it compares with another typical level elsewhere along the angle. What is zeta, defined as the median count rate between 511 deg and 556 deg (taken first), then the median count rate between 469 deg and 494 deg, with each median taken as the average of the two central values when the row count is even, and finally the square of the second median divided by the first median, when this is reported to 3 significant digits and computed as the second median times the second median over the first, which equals 26.6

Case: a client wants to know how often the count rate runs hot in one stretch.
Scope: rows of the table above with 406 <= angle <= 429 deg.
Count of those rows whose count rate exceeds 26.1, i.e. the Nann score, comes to 8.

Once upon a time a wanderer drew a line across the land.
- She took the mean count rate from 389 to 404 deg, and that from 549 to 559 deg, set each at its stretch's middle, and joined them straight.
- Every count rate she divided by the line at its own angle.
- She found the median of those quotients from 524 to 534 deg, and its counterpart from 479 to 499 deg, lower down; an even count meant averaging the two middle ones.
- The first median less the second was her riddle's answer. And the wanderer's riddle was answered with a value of -0.072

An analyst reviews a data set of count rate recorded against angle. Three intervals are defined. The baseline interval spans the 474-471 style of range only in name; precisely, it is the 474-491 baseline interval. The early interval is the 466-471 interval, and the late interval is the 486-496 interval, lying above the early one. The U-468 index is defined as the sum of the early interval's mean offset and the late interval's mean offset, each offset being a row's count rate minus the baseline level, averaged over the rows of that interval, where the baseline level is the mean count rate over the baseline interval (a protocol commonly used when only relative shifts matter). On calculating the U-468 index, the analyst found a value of 1.0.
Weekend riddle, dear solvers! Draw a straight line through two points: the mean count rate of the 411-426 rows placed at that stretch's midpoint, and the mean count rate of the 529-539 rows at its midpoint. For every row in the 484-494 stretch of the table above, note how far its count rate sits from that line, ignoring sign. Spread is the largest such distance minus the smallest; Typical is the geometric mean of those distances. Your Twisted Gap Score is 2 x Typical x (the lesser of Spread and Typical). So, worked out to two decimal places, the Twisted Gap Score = 0.35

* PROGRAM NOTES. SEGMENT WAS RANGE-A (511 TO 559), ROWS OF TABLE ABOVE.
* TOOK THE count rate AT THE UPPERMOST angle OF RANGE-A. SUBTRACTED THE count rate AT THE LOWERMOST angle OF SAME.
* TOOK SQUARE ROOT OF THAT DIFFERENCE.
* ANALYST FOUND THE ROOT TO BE 1.2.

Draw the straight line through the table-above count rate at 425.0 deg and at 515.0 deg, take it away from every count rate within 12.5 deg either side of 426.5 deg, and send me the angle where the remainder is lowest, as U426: 415.0 deg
